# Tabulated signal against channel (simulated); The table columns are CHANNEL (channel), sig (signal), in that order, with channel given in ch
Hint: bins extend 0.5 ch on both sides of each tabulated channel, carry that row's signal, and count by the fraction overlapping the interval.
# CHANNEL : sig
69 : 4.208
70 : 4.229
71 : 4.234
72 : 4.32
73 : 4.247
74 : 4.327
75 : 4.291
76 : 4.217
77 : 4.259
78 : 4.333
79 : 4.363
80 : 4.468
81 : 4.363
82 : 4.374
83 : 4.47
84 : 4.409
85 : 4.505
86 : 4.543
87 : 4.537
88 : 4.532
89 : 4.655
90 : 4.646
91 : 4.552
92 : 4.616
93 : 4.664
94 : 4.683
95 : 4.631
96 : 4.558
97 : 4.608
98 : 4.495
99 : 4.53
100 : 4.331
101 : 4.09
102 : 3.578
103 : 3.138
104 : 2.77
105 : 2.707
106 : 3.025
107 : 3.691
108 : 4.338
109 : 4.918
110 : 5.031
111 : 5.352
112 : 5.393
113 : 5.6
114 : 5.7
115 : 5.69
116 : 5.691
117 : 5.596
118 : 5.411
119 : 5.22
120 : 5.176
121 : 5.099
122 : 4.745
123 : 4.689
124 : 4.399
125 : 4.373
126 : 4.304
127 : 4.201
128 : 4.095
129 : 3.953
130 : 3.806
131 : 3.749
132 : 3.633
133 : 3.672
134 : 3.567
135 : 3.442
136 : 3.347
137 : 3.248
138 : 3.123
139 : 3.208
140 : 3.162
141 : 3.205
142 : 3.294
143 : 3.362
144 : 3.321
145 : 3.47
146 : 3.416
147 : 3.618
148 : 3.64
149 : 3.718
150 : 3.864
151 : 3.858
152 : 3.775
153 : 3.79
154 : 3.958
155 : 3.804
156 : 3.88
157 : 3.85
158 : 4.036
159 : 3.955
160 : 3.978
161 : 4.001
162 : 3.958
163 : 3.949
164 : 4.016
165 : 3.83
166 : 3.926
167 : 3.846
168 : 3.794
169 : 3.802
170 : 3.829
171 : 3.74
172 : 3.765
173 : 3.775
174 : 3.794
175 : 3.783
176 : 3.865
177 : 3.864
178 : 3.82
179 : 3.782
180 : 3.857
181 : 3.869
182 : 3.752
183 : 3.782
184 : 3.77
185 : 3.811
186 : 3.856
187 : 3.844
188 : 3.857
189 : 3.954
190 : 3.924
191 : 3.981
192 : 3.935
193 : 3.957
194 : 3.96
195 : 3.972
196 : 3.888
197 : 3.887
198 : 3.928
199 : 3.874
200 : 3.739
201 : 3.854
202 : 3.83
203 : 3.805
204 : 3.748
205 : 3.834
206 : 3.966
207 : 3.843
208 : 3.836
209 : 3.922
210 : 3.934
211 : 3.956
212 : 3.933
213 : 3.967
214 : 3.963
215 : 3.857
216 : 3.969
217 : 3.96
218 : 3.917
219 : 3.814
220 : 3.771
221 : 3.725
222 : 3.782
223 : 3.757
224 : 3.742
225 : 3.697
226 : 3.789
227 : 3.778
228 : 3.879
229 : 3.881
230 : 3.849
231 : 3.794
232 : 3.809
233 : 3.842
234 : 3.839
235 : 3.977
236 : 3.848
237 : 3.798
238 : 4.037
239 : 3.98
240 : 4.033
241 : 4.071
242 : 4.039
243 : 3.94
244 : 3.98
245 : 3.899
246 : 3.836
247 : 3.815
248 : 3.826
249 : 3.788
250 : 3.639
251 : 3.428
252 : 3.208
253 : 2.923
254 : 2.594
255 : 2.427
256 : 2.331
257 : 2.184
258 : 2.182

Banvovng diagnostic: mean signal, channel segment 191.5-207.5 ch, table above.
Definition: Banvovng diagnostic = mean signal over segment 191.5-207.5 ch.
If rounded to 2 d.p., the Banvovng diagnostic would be 3.88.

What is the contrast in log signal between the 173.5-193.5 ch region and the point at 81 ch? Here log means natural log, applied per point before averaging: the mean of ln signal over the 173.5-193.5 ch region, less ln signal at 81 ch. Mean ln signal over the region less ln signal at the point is -0.12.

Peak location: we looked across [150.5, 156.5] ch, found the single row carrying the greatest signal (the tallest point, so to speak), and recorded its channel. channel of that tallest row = 154 ch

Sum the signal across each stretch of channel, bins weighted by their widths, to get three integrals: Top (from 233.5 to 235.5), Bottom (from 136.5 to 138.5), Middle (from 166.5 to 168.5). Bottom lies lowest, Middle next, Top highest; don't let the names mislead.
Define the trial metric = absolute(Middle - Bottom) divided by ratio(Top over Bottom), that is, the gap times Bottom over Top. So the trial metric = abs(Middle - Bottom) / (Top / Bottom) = 1.0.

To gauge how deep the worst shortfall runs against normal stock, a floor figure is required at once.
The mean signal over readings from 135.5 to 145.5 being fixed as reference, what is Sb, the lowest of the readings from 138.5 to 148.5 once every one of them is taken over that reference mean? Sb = 0.97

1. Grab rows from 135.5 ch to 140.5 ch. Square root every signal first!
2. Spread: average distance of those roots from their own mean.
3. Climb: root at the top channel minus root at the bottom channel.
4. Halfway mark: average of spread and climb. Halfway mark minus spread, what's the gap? -0.035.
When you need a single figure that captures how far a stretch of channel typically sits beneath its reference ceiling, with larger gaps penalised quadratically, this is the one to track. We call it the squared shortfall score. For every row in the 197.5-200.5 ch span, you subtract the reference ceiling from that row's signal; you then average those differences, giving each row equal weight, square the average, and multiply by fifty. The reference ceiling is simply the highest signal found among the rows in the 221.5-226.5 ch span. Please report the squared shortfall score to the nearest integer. 0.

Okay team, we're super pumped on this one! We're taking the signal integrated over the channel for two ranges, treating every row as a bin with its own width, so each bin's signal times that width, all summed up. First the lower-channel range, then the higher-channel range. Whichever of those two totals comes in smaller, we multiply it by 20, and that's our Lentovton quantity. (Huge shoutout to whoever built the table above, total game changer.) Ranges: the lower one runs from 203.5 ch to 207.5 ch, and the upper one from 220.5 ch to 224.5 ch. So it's 300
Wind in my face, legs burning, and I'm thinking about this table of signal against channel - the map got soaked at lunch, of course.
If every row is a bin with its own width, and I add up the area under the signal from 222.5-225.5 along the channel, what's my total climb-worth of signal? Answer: 11.2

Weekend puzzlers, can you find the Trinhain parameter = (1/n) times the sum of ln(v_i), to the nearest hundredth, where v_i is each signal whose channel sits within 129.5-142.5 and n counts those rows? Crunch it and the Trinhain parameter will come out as 1.23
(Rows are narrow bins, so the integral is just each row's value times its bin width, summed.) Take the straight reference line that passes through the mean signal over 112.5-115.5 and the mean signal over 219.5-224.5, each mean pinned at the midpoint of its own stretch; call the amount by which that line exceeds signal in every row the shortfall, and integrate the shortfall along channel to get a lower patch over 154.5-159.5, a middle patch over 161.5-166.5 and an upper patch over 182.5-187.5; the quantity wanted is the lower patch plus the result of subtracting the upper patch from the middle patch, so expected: 6.2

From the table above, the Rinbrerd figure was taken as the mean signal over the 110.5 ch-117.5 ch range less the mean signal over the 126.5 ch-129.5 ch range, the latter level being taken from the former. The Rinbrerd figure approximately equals 1.5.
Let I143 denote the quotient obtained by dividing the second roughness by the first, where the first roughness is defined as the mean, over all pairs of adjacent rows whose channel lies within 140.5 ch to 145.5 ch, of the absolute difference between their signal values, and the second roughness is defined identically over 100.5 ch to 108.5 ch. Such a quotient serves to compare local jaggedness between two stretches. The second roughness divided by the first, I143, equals 5.0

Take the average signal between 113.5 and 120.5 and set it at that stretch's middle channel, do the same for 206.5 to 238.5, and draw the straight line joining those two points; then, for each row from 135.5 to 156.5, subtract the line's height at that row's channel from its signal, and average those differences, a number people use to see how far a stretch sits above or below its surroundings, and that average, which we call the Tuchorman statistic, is -1.52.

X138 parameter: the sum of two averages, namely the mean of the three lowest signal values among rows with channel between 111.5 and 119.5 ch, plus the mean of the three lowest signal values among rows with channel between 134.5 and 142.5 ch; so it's 8.5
